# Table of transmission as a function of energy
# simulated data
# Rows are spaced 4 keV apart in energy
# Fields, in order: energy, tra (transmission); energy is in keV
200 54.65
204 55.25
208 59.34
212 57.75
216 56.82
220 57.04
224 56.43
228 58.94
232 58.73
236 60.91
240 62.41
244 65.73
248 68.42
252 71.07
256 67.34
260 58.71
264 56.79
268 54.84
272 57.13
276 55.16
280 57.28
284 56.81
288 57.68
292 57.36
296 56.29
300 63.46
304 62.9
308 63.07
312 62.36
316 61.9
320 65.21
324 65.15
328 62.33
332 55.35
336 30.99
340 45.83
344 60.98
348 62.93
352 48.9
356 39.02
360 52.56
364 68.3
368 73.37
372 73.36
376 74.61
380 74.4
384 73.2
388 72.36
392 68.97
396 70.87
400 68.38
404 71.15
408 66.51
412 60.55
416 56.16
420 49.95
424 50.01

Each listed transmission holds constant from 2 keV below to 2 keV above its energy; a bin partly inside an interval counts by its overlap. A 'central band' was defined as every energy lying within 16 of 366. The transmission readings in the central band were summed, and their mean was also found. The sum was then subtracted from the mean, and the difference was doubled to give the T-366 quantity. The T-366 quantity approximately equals -883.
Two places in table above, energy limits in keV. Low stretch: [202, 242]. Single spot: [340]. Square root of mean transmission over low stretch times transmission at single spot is 51.7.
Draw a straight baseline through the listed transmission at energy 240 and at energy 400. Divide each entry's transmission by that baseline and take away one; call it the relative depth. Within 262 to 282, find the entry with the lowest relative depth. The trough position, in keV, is 268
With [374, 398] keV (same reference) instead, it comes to 392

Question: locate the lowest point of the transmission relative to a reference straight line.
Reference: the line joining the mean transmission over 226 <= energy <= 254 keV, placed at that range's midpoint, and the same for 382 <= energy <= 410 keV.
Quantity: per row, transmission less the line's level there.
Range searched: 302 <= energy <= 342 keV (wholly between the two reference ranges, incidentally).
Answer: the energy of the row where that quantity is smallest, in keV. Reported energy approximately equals 336 keV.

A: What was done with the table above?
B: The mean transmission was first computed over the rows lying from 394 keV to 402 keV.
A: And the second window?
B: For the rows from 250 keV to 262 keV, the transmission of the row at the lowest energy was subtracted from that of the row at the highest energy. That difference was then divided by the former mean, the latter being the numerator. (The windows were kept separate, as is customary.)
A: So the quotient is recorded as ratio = -0.18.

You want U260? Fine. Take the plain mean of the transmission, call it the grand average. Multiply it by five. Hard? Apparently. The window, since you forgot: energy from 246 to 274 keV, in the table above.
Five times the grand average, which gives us 310.2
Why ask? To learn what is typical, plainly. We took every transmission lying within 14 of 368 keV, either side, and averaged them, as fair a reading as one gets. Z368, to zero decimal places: 65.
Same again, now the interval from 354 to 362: 46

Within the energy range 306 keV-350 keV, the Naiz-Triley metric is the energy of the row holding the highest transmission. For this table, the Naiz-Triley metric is 320 keV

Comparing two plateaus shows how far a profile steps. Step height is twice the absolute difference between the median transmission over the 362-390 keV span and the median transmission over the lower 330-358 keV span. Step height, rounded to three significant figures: 48.9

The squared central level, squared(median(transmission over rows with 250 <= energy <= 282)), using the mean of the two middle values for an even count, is 3272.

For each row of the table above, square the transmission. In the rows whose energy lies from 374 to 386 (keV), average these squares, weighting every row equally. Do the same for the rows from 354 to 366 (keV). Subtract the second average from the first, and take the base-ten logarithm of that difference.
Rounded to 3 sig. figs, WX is 3.40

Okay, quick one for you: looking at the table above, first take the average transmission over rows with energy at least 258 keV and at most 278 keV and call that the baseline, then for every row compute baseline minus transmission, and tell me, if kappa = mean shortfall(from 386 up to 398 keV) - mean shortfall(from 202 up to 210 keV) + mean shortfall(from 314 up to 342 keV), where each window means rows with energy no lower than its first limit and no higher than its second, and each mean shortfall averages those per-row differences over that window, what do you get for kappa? -12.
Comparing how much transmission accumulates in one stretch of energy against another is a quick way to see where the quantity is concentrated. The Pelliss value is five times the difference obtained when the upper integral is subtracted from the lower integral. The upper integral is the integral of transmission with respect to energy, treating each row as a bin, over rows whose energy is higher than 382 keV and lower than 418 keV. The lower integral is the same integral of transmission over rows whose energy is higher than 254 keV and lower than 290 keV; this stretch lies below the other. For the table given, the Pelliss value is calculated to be -1728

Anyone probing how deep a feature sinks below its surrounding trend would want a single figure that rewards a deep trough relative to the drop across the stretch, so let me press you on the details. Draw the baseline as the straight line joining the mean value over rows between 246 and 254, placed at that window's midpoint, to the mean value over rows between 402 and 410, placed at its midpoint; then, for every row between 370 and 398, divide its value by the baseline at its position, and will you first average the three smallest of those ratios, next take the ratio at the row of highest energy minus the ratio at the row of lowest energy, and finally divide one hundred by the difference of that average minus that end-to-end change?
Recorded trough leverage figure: 94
